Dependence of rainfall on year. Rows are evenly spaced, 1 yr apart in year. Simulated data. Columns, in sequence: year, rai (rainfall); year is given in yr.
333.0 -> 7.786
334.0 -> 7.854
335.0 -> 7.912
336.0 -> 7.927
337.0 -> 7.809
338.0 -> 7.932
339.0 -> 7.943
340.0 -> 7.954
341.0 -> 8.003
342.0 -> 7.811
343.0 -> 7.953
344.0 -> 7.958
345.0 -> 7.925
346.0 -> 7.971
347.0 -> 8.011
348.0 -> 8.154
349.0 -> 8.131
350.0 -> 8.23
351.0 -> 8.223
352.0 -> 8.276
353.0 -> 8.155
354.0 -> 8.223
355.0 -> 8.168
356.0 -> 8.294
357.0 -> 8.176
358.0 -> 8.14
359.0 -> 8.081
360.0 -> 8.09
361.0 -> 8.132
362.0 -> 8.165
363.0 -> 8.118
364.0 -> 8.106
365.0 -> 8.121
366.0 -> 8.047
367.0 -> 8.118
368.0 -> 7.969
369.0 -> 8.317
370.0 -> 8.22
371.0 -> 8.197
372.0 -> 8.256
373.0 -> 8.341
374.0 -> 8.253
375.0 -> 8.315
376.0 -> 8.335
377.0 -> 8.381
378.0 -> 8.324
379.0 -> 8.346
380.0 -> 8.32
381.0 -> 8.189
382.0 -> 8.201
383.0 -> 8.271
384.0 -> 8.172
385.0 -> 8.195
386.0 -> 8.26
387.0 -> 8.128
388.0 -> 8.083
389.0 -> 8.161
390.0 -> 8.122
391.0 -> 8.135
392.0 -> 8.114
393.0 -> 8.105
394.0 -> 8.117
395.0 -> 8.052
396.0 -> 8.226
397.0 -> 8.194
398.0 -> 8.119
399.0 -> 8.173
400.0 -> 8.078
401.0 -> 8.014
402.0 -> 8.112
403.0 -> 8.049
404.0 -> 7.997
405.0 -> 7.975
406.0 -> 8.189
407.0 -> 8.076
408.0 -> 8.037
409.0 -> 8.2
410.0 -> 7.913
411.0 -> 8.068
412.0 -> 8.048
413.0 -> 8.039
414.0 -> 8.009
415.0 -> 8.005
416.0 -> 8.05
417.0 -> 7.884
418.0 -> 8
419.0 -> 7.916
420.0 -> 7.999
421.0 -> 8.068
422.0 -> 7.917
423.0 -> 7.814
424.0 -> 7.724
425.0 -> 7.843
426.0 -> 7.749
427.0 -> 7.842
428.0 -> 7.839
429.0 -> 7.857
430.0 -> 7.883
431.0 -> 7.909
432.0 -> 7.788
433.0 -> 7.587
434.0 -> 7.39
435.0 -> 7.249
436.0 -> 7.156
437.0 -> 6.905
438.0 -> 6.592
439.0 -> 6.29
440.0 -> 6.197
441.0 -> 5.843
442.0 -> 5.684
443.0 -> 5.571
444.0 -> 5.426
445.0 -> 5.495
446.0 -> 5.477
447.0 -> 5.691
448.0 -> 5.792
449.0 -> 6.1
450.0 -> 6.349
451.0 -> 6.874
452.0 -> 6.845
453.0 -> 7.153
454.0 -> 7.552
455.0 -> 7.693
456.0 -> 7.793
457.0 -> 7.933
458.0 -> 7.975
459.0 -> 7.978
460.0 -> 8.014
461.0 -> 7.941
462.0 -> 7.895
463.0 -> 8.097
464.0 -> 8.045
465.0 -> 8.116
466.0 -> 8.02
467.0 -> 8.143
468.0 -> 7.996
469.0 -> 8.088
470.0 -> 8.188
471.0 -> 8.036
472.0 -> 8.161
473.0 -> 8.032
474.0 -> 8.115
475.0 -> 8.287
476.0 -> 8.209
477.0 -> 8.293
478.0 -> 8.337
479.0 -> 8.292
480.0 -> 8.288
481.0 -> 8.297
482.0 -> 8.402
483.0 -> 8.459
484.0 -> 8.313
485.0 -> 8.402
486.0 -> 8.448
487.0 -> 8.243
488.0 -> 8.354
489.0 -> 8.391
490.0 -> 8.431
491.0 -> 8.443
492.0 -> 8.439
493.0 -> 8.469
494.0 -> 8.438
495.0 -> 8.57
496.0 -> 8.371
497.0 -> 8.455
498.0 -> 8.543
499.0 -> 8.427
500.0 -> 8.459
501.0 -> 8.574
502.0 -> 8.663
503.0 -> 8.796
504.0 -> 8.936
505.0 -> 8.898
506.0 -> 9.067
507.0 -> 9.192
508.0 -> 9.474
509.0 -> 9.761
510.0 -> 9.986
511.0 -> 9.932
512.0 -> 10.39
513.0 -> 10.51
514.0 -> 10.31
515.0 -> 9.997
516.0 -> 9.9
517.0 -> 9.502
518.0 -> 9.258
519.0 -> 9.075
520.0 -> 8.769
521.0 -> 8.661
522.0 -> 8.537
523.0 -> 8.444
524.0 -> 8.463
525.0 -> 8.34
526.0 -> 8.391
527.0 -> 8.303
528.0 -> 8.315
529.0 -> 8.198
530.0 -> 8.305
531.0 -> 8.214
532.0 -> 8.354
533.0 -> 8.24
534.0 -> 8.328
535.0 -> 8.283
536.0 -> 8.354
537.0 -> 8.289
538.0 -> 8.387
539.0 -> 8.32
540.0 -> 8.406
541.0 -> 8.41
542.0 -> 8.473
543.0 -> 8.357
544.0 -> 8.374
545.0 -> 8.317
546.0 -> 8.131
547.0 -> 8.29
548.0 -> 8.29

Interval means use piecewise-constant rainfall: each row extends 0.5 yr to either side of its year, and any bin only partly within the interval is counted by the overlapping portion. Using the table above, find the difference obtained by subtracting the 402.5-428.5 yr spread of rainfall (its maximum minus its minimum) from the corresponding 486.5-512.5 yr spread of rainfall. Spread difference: 1.7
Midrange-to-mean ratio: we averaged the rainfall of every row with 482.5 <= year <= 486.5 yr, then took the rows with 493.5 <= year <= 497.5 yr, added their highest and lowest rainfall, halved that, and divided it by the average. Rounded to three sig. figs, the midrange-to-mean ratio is 1.01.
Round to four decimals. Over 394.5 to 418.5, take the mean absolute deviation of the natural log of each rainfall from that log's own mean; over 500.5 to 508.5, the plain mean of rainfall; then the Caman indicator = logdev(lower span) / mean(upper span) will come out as 0.0009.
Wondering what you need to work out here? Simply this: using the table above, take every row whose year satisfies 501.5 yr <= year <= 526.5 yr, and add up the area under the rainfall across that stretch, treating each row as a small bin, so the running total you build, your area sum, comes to 231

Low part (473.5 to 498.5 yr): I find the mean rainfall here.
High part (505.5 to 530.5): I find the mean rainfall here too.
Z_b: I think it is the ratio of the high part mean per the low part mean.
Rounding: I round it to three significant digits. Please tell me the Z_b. 1.09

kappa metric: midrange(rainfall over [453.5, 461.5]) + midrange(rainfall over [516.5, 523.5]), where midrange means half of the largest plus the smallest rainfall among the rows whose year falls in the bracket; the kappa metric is 16.8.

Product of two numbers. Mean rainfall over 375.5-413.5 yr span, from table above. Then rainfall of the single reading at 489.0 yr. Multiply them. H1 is 68.3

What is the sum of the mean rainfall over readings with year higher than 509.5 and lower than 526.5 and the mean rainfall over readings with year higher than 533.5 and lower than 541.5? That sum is 17.7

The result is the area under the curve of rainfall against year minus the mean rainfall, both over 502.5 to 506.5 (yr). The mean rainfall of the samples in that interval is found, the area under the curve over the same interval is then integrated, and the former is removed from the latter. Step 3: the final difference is 26.8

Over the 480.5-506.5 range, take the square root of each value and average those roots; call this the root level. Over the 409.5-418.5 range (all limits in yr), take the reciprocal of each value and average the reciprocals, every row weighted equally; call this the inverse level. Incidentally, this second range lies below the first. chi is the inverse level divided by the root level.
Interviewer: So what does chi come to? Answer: 0.0428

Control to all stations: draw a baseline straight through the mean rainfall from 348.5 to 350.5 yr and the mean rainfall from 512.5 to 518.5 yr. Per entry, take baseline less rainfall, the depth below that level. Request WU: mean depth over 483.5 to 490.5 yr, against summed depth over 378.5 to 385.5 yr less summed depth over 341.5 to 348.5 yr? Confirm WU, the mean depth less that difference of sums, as 0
